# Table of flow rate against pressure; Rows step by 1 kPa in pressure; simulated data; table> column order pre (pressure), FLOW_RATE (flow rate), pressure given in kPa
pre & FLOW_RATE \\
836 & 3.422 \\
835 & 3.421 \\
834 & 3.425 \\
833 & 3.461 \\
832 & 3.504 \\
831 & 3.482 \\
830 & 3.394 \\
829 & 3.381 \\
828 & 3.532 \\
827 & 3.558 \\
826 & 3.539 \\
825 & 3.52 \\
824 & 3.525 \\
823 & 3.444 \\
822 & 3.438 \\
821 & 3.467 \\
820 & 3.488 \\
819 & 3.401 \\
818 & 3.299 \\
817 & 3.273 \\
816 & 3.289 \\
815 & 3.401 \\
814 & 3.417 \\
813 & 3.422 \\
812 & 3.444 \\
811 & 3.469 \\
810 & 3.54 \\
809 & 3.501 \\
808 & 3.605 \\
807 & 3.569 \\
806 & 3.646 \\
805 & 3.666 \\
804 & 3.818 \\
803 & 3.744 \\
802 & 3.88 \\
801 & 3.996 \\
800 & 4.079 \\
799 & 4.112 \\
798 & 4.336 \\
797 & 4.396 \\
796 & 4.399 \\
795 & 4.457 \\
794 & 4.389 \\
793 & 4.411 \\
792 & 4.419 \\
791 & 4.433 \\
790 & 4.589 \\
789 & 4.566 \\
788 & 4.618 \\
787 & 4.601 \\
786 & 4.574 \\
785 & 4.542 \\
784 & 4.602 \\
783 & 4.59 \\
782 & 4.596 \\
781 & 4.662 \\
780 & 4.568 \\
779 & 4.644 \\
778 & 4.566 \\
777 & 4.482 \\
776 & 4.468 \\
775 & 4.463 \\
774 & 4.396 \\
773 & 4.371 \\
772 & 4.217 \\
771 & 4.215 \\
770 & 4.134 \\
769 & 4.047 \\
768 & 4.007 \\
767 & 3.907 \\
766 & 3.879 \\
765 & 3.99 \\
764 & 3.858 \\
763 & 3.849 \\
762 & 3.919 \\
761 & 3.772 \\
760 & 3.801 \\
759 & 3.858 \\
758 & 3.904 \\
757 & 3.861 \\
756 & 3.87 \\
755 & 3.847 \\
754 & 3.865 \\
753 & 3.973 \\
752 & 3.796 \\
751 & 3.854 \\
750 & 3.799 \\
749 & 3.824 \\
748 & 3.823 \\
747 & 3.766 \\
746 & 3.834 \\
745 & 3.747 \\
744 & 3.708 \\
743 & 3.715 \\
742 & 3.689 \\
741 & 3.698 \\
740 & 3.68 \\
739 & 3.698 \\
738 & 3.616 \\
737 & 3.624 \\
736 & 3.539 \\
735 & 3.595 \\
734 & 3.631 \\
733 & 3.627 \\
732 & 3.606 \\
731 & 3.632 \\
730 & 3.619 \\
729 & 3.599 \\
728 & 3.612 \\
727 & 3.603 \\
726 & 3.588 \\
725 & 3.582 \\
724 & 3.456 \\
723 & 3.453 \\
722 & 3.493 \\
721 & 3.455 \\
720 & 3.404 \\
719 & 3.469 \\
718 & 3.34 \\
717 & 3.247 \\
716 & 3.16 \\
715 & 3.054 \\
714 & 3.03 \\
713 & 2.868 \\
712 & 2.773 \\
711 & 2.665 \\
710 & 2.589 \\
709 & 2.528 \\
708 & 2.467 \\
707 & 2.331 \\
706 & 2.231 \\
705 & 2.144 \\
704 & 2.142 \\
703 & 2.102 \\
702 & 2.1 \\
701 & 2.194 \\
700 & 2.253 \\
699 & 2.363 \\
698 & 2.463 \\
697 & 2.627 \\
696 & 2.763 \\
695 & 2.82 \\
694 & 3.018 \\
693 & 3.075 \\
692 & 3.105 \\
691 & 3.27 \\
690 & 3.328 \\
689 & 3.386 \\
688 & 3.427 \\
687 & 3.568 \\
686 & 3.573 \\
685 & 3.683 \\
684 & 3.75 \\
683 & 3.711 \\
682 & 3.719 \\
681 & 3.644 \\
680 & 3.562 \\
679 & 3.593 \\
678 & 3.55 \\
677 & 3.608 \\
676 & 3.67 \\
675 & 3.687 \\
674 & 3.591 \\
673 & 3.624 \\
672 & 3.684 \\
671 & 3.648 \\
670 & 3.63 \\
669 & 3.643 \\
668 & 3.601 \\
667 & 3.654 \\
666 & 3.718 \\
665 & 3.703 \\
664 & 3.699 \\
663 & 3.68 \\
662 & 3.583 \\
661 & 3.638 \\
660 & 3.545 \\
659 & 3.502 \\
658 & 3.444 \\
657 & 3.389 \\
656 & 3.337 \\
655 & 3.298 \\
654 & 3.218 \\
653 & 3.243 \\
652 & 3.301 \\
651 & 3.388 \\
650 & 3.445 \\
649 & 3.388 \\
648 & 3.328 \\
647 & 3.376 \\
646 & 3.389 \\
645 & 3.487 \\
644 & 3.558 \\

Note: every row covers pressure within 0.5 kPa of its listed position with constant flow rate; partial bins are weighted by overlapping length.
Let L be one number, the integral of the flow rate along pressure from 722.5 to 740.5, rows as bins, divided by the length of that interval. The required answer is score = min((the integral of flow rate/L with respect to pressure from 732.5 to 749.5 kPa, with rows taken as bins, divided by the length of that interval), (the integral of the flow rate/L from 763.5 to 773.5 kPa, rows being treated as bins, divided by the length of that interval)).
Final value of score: 1.03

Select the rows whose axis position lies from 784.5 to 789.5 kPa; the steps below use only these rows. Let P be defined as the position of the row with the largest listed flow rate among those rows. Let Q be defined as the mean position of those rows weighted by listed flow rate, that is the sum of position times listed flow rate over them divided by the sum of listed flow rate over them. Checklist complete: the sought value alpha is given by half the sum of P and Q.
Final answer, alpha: 787.5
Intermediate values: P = 788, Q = 787.0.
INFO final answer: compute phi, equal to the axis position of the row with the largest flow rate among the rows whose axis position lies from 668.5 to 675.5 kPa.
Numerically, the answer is 675 kPa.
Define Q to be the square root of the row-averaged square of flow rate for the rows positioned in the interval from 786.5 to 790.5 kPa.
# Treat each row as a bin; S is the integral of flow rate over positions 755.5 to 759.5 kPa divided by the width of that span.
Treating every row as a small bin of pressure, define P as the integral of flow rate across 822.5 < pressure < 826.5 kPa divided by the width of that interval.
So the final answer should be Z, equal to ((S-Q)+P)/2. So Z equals 1.39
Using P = 3.507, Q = 4.6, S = 3.87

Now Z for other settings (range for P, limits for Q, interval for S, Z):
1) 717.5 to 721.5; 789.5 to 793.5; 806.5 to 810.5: 1.25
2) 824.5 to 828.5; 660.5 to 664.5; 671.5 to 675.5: 1.77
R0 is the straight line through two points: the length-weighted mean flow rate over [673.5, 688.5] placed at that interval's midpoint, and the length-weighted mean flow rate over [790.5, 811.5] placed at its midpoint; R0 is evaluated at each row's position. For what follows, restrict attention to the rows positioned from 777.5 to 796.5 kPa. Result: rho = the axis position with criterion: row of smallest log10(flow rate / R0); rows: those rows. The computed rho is 794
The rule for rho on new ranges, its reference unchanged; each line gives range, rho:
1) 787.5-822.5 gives 817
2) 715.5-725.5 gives 716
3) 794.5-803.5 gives 803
